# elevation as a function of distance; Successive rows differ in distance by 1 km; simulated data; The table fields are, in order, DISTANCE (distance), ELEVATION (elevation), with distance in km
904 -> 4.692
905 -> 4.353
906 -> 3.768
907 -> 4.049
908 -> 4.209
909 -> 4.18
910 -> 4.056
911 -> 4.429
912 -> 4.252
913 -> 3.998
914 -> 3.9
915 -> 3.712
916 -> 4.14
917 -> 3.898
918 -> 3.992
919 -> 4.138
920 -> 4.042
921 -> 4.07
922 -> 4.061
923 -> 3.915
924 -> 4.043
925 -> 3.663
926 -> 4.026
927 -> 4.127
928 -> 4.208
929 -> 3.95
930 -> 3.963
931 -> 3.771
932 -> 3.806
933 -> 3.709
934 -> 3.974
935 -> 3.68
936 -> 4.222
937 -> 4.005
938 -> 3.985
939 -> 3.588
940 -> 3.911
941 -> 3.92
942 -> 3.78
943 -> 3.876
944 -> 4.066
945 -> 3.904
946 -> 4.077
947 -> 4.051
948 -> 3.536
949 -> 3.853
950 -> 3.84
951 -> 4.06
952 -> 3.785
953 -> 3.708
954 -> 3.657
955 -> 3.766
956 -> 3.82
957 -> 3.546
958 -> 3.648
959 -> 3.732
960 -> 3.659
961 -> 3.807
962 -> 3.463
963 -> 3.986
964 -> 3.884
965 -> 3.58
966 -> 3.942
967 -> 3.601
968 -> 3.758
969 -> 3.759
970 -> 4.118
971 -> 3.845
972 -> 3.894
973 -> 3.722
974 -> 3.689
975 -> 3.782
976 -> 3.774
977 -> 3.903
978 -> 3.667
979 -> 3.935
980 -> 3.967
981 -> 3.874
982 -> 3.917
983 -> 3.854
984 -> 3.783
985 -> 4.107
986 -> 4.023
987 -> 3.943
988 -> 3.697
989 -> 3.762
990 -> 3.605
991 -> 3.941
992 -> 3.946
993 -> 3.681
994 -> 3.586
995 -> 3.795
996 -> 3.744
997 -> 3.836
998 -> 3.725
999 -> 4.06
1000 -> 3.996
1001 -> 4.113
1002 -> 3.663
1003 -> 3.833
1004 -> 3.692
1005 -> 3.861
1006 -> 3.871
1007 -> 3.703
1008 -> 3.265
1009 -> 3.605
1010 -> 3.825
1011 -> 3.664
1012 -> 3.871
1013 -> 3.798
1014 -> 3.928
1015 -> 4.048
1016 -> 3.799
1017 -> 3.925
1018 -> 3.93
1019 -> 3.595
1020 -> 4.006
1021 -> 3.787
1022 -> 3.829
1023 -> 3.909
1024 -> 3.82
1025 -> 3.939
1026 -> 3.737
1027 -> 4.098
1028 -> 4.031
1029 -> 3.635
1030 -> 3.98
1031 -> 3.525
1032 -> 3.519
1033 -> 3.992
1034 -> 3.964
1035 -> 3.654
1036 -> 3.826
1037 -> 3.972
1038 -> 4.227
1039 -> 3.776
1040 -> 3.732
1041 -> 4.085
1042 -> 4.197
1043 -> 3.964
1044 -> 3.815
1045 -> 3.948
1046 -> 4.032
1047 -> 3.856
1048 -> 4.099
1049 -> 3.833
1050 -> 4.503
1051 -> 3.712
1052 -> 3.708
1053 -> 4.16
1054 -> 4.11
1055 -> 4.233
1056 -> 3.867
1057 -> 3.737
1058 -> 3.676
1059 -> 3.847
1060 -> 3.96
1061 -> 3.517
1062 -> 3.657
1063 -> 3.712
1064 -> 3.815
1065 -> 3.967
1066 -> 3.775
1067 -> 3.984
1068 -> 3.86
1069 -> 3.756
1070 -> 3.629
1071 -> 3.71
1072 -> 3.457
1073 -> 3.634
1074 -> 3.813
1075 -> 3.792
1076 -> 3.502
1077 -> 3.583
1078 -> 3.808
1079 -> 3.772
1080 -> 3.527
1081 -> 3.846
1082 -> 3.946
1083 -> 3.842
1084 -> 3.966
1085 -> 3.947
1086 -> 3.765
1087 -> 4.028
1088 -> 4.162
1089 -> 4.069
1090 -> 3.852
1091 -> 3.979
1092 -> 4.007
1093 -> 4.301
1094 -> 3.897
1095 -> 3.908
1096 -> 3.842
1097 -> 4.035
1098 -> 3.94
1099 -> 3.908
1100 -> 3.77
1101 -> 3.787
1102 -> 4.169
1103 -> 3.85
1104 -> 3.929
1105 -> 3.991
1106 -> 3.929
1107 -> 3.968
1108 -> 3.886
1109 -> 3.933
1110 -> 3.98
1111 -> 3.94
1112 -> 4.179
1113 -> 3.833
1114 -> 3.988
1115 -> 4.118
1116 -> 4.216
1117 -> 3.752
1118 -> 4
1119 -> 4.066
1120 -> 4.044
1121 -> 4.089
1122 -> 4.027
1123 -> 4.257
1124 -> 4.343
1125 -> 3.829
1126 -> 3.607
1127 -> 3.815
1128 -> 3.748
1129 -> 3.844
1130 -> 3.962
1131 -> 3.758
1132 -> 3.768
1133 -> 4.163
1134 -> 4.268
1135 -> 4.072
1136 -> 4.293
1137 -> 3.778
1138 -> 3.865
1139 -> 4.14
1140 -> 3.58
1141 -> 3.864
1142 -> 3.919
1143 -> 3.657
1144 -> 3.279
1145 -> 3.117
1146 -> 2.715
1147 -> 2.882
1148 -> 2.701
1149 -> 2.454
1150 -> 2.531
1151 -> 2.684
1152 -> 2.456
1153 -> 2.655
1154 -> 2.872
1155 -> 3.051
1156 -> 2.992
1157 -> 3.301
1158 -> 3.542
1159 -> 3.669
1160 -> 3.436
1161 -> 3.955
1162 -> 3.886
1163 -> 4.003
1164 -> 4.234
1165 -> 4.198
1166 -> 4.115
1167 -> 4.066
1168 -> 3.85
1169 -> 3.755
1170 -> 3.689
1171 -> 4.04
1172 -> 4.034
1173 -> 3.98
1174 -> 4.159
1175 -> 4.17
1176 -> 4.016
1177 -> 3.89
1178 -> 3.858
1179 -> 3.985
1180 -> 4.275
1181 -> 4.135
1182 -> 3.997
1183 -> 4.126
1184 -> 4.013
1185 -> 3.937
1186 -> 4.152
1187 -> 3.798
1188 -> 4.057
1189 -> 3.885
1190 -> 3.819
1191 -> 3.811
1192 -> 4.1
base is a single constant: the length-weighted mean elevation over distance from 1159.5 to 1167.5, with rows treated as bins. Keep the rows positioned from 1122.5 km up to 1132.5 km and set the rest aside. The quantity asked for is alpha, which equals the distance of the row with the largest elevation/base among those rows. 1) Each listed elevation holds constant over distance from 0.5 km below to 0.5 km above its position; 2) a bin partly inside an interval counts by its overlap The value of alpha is 1124 km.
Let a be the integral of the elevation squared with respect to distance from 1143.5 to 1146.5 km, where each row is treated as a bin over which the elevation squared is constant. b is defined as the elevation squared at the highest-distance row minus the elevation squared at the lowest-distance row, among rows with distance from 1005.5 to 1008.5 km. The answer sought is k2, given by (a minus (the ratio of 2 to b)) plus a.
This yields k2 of 56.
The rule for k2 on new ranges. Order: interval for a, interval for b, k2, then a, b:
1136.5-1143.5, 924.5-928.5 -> 205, 102.8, 4.3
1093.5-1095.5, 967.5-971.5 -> 58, 30.5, 0.7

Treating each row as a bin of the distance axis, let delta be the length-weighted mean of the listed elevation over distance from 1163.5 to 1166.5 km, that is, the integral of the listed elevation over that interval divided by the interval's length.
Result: 4.18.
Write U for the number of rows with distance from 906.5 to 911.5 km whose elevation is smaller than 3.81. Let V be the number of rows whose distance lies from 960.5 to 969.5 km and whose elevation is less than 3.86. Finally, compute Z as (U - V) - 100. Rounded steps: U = 0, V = 6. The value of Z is -106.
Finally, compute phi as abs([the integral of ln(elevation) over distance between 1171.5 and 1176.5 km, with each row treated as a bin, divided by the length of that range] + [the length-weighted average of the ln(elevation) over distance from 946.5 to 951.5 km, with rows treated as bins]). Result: 2.76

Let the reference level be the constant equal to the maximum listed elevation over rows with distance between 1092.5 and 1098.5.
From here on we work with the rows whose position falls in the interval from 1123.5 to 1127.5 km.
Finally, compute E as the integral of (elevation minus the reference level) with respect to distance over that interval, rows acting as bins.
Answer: -1.6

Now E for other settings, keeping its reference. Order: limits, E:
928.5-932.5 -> -1.7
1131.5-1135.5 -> -0.9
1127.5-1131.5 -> -1.9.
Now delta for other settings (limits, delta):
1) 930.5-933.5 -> 3.76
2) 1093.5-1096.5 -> 3.88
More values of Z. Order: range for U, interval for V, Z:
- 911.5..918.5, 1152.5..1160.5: -107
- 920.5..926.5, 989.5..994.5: -102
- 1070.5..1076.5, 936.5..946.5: -97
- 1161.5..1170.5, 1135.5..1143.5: -101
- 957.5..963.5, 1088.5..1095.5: -96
